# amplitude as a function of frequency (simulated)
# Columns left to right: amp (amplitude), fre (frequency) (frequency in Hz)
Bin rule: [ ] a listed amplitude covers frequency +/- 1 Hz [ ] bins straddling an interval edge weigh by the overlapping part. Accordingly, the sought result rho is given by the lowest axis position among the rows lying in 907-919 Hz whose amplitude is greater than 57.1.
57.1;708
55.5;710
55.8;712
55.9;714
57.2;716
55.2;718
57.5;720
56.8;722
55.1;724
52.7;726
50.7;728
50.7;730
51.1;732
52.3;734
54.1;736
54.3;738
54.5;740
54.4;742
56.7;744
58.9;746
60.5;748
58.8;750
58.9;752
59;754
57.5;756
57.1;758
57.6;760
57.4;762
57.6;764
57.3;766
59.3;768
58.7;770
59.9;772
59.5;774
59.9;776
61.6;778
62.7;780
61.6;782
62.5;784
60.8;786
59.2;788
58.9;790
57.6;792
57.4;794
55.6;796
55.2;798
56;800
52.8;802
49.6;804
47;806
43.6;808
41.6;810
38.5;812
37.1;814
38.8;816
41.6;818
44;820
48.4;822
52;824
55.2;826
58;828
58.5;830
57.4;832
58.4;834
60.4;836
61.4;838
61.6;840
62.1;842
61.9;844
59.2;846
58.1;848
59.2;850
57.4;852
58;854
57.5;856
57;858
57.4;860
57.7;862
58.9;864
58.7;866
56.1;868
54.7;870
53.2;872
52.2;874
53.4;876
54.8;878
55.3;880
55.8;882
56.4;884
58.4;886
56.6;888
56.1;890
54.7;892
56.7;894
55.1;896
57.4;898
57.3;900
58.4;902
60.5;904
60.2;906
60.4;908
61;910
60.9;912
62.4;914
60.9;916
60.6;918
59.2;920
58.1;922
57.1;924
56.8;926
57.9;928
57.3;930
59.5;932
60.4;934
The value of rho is 908 Hz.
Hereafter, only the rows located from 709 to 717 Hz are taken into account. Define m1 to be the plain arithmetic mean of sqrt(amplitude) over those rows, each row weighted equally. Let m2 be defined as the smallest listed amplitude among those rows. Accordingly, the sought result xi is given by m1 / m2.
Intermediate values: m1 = 7.49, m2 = 55.5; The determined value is 0.135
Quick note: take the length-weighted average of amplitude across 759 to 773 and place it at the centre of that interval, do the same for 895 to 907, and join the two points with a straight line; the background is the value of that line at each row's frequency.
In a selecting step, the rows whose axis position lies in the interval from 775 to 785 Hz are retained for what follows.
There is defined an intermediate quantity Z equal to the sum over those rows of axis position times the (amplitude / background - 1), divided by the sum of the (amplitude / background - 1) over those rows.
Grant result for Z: 780.6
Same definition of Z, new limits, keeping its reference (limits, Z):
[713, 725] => 719.2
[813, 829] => 818.1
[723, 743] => 732.3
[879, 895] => 886.9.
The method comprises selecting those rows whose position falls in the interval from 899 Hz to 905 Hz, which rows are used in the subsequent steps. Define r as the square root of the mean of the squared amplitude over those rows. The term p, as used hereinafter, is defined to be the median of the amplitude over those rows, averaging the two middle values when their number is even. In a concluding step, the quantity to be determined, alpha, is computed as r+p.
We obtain 117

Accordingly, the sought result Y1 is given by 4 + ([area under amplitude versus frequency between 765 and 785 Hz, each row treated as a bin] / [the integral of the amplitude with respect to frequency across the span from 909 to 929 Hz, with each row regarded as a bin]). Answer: 5.01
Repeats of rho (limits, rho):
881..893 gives 886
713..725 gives 716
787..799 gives 788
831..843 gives 832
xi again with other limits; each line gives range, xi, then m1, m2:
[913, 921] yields 0.132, 7.80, 59.2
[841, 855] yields 0.134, 7.71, 57.4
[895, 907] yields 0.138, 7.62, 55.1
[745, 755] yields 0.131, 7.70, 58.8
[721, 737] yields 0.143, 7.27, 50.7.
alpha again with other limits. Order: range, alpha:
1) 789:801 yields 113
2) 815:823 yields 86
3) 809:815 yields 78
